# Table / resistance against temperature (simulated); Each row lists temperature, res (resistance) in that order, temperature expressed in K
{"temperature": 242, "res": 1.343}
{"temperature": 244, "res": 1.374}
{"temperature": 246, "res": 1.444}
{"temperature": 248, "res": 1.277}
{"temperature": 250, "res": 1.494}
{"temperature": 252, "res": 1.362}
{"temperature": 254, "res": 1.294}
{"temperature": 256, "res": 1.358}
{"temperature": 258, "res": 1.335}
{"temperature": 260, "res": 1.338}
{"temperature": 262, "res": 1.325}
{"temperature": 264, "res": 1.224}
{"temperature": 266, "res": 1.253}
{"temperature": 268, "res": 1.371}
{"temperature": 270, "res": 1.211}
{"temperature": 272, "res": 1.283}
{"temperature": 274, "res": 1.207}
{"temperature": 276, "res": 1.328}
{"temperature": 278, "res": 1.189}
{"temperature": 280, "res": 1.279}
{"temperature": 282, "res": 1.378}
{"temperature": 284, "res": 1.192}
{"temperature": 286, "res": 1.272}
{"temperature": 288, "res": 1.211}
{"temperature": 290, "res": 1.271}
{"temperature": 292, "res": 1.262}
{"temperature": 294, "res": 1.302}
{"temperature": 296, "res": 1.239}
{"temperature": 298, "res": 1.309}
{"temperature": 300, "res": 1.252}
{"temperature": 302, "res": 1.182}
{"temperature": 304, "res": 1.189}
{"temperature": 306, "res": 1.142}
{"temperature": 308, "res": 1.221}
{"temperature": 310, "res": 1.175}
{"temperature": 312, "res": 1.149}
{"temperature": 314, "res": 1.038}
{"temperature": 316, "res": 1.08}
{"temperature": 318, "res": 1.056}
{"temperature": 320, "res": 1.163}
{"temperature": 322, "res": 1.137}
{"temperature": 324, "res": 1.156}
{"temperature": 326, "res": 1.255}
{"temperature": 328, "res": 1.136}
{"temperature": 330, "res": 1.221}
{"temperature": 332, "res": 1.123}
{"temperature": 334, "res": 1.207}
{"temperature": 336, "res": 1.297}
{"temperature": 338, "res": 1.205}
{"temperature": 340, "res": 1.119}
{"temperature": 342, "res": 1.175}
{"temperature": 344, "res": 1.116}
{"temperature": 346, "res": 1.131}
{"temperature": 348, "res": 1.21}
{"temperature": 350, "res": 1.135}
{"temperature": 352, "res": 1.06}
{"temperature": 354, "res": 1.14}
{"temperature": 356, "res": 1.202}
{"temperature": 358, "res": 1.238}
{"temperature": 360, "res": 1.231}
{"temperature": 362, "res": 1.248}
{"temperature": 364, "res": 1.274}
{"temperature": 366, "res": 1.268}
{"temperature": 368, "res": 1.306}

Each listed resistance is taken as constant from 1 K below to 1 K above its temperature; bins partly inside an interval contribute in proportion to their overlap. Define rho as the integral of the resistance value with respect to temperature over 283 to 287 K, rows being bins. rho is 4.9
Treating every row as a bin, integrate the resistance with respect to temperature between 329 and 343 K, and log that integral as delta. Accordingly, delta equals 17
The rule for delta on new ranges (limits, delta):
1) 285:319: 41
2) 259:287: 36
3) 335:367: 38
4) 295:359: 75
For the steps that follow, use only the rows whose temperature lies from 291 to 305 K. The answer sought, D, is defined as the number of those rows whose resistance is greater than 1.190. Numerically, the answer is 5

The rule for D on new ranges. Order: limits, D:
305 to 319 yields 1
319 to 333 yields 2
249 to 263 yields 7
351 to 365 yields 5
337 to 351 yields 2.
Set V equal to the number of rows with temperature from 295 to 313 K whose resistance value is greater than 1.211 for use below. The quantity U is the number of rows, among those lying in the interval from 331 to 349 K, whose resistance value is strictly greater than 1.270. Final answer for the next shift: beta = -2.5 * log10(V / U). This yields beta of -1.5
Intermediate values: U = 1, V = 4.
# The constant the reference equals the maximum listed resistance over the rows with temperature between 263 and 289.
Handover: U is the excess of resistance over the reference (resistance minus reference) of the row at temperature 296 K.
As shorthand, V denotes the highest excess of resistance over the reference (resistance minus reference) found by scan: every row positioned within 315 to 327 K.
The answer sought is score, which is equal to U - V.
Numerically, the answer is -0.02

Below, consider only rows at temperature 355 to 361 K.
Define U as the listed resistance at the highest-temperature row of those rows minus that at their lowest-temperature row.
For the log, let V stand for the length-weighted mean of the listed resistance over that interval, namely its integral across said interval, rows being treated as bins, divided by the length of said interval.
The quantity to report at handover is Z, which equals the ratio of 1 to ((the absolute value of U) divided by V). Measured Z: 42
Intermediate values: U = 0.03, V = 1.22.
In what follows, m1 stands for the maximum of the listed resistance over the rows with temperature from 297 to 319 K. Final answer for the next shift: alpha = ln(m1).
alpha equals 0.27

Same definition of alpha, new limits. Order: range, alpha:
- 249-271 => 0.40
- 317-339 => 0.26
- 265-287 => 0.32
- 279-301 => 0.32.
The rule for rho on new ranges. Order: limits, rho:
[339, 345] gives 6.8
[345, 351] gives 7.0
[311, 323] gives 13.2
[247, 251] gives 5.5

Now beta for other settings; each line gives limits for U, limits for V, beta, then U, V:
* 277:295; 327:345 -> 1.0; 5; 2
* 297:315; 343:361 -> -0.8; 1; 2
